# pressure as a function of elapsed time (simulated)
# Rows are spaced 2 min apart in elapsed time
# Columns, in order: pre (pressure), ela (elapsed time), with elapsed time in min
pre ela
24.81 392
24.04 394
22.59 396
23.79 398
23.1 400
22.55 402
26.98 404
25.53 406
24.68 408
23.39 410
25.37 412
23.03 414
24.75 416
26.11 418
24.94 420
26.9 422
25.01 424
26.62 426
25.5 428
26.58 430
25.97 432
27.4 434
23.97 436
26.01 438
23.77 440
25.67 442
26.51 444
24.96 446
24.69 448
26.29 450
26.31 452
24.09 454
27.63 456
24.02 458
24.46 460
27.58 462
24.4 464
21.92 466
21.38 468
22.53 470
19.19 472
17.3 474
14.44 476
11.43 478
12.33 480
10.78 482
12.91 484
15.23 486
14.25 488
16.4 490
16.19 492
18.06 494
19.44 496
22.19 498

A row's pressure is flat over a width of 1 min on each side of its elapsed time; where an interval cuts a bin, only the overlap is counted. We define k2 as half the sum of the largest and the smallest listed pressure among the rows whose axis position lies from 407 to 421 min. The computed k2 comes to 24.6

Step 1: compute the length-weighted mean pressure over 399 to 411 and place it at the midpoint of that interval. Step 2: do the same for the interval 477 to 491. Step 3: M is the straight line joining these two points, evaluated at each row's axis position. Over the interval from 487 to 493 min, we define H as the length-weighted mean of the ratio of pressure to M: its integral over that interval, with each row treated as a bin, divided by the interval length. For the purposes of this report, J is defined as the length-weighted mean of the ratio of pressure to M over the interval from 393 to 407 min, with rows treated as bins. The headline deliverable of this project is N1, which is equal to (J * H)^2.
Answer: 1.45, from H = 1.25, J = 0.96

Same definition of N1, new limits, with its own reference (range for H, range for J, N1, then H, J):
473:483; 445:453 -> 1.71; 0.93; 1.40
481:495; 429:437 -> 2.21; 1.17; 1.27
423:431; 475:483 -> 1.13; 1.22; 0.87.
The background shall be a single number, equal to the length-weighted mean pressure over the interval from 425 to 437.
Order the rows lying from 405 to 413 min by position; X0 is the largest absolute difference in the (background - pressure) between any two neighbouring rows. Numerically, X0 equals 1.98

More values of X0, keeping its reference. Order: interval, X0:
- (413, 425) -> 1.96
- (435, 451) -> 2.24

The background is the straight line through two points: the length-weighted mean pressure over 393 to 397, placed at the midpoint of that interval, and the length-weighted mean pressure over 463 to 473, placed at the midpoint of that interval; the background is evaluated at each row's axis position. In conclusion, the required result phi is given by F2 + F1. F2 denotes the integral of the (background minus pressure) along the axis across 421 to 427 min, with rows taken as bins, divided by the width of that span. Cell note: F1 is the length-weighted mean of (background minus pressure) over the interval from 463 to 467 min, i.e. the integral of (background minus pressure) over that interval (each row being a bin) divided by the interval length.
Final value -5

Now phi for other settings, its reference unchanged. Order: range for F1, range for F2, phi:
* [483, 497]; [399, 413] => 4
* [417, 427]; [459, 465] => -7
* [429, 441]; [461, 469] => -5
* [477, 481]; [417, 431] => 7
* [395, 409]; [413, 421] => -3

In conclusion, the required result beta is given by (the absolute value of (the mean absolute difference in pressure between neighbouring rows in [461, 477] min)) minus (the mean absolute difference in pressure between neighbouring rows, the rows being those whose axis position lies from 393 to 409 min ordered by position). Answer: 0.7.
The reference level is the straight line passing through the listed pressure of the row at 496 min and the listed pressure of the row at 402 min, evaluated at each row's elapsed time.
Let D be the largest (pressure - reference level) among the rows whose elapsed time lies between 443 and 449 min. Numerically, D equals 5.3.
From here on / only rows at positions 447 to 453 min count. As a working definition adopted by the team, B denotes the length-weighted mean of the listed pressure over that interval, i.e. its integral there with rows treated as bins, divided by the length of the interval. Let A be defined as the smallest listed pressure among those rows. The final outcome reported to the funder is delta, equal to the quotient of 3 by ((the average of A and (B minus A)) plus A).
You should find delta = 0.080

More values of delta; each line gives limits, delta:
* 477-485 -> 0.180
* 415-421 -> 0.080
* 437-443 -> 0.083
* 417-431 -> 0.079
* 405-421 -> 0.085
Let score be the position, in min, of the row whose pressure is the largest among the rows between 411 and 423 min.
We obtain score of 422 min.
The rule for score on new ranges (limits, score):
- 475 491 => 490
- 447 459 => 456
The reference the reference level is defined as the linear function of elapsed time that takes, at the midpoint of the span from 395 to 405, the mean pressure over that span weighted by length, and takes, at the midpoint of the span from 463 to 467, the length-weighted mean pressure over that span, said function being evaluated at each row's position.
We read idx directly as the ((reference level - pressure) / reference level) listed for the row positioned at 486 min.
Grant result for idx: 0.3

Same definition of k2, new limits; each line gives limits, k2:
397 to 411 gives 24.8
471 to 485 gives 15.0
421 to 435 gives 26.2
